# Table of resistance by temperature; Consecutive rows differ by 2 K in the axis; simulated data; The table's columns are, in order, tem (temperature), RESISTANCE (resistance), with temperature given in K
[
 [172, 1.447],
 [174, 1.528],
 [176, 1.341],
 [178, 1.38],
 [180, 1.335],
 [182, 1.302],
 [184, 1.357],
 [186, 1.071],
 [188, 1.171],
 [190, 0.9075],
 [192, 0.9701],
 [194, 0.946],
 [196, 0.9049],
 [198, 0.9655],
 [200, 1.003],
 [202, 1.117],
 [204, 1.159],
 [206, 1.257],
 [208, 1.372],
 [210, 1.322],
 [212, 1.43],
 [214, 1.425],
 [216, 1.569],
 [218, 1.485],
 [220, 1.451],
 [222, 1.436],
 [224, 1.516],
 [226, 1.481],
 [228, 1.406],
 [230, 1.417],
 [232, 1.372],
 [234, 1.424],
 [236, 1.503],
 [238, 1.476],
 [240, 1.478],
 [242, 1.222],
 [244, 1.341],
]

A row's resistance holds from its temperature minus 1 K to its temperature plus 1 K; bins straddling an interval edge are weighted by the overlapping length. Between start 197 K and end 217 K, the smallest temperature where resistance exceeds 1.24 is 206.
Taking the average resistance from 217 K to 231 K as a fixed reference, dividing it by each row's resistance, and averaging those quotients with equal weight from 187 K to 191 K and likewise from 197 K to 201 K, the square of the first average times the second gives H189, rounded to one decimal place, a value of 3.0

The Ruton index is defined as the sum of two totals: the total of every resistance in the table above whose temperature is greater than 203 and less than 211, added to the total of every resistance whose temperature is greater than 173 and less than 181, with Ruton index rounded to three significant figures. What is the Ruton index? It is 10.7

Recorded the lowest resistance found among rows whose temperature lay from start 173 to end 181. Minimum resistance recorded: 1.335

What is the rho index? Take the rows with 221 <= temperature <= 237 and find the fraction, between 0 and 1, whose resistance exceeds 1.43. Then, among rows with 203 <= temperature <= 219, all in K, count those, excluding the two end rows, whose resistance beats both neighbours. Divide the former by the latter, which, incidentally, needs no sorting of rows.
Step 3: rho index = 0.17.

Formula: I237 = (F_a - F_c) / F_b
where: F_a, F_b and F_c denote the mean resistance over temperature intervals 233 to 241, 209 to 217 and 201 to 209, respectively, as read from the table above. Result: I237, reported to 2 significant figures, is 0.17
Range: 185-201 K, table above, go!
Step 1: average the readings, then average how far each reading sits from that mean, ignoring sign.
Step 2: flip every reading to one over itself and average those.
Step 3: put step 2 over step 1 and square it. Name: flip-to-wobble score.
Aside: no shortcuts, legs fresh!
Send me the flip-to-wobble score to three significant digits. 229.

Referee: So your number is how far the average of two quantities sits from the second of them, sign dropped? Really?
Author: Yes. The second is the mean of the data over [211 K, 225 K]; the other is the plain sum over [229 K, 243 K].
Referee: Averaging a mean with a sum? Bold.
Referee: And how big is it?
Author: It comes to 4.21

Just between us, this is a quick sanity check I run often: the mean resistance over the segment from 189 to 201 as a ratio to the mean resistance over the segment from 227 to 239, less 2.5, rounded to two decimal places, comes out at -1.84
